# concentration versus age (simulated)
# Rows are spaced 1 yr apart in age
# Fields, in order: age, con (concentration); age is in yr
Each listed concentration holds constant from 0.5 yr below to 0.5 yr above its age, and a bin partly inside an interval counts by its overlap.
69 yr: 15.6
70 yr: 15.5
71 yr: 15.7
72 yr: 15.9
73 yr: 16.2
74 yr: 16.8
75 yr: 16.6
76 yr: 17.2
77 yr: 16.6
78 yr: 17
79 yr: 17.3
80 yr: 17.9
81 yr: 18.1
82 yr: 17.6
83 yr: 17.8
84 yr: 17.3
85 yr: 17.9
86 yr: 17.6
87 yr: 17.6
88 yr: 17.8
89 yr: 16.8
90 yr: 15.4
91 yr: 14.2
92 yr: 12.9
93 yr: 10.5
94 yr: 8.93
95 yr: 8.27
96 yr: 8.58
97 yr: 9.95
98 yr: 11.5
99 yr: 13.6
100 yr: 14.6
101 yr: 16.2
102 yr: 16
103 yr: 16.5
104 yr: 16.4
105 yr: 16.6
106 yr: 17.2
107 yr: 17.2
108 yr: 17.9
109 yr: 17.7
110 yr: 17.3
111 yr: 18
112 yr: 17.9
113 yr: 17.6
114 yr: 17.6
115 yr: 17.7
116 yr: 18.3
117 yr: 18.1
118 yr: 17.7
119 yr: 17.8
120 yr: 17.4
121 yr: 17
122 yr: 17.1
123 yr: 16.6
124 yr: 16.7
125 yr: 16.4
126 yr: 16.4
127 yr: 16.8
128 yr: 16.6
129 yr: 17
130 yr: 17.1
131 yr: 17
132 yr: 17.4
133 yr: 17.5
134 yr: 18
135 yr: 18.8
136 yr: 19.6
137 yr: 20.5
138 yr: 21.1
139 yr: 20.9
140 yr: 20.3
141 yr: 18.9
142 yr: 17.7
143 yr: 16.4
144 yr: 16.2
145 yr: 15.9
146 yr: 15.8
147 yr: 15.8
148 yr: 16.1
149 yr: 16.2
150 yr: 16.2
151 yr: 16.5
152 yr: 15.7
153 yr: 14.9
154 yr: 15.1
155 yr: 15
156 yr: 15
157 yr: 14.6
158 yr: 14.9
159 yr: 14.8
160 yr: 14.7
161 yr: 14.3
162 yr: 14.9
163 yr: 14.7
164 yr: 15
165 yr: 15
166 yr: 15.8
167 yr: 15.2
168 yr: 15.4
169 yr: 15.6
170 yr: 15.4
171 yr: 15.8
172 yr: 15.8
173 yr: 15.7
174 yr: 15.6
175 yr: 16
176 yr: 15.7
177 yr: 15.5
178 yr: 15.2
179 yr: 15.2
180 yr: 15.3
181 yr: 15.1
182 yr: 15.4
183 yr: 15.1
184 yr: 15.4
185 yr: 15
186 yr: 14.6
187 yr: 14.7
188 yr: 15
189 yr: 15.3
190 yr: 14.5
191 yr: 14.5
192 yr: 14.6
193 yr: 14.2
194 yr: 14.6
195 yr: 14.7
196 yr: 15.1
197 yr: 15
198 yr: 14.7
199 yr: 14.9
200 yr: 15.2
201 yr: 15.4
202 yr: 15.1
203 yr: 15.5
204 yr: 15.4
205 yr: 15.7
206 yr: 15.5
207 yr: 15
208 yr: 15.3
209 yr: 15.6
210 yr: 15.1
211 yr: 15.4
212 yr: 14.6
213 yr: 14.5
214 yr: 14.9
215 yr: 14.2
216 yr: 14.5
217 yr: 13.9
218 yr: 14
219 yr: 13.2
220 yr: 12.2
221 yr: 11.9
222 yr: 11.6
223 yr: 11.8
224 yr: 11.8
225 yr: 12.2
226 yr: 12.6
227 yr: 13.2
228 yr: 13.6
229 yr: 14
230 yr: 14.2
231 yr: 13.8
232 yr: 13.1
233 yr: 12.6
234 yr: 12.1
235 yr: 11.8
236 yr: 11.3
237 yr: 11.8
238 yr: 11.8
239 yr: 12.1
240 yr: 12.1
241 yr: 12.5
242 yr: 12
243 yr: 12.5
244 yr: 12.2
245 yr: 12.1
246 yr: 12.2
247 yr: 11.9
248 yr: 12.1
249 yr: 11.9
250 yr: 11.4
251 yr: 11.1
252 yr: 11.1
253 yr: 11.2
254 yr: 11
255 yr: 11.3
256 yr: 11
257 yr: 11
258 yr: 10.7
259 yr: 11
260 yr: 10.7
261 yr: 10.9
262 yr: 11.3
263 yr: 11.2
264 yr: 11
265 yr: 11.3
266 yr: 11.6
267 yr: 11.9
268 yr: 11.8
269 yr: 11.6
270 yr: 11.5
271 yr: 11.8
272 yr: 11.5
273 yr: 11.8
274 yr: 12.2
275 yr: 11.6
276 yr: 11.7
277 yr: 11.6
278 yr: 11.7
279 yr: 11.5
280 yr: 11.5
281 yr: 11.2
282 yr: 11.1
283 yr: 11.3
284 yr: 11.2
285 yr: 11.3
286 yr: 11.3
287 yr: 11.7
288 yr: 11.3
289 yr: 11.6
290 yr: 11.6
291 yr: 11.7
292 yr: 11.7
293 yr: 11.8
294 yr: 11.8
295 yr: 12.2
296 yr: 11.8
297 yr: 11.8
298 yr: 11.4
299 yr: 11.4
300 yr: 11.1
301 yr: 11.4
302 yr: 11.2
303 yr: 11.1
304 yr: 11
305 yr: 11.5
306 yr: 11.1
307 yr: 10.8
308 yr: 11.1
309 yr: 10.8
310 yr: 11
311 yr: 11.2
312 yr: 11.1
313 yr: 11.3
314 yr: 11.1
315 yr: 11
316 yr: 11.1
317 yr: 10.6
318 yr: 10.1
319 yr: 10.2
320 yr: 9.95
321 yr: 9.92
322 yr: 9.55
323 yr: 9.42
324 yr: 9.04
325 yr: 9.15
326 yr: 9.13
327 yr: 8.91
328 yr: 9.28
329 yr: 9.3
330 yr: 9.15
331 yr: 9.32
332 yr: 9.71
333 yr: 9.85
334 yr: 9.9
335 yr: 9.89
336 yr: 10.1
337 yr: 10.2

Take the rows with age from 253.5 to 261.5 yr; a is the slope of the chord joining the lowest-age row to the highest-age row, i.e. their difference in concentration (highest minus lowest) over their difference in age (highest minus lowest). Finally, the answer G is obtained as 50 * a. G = -1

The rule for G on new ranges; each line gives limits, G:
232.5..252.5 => -4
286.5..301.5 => -1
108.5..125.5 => -4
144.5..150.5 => 3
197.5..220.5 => -6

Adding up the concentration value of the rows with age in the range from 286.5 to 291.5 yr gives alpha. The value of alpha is 58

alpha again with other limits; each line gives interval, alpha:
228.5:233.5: 68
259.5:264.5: 55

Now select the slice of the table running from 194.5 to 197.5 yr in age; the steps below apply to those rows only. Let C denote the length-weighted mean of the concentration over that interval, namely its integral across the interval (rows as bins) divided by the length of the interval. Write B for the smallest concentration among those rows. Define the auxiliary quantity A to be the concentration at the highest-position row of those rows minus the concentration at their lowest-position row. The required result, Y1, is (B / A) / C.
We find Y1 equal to 3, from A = 0.3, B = 14.7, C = 14.9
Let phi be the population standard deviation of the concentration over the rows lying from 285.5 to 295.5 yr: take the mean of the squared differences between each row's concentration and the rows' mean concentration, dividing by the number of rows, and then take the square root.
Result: 0.25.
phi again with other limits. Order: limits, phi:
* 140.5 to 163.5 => 1.05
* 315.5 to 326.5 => 0.62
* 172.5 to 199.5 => 0.43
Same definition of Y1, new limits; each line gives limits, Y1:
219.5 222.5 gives -2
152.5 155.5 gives 10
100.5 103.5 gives 3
